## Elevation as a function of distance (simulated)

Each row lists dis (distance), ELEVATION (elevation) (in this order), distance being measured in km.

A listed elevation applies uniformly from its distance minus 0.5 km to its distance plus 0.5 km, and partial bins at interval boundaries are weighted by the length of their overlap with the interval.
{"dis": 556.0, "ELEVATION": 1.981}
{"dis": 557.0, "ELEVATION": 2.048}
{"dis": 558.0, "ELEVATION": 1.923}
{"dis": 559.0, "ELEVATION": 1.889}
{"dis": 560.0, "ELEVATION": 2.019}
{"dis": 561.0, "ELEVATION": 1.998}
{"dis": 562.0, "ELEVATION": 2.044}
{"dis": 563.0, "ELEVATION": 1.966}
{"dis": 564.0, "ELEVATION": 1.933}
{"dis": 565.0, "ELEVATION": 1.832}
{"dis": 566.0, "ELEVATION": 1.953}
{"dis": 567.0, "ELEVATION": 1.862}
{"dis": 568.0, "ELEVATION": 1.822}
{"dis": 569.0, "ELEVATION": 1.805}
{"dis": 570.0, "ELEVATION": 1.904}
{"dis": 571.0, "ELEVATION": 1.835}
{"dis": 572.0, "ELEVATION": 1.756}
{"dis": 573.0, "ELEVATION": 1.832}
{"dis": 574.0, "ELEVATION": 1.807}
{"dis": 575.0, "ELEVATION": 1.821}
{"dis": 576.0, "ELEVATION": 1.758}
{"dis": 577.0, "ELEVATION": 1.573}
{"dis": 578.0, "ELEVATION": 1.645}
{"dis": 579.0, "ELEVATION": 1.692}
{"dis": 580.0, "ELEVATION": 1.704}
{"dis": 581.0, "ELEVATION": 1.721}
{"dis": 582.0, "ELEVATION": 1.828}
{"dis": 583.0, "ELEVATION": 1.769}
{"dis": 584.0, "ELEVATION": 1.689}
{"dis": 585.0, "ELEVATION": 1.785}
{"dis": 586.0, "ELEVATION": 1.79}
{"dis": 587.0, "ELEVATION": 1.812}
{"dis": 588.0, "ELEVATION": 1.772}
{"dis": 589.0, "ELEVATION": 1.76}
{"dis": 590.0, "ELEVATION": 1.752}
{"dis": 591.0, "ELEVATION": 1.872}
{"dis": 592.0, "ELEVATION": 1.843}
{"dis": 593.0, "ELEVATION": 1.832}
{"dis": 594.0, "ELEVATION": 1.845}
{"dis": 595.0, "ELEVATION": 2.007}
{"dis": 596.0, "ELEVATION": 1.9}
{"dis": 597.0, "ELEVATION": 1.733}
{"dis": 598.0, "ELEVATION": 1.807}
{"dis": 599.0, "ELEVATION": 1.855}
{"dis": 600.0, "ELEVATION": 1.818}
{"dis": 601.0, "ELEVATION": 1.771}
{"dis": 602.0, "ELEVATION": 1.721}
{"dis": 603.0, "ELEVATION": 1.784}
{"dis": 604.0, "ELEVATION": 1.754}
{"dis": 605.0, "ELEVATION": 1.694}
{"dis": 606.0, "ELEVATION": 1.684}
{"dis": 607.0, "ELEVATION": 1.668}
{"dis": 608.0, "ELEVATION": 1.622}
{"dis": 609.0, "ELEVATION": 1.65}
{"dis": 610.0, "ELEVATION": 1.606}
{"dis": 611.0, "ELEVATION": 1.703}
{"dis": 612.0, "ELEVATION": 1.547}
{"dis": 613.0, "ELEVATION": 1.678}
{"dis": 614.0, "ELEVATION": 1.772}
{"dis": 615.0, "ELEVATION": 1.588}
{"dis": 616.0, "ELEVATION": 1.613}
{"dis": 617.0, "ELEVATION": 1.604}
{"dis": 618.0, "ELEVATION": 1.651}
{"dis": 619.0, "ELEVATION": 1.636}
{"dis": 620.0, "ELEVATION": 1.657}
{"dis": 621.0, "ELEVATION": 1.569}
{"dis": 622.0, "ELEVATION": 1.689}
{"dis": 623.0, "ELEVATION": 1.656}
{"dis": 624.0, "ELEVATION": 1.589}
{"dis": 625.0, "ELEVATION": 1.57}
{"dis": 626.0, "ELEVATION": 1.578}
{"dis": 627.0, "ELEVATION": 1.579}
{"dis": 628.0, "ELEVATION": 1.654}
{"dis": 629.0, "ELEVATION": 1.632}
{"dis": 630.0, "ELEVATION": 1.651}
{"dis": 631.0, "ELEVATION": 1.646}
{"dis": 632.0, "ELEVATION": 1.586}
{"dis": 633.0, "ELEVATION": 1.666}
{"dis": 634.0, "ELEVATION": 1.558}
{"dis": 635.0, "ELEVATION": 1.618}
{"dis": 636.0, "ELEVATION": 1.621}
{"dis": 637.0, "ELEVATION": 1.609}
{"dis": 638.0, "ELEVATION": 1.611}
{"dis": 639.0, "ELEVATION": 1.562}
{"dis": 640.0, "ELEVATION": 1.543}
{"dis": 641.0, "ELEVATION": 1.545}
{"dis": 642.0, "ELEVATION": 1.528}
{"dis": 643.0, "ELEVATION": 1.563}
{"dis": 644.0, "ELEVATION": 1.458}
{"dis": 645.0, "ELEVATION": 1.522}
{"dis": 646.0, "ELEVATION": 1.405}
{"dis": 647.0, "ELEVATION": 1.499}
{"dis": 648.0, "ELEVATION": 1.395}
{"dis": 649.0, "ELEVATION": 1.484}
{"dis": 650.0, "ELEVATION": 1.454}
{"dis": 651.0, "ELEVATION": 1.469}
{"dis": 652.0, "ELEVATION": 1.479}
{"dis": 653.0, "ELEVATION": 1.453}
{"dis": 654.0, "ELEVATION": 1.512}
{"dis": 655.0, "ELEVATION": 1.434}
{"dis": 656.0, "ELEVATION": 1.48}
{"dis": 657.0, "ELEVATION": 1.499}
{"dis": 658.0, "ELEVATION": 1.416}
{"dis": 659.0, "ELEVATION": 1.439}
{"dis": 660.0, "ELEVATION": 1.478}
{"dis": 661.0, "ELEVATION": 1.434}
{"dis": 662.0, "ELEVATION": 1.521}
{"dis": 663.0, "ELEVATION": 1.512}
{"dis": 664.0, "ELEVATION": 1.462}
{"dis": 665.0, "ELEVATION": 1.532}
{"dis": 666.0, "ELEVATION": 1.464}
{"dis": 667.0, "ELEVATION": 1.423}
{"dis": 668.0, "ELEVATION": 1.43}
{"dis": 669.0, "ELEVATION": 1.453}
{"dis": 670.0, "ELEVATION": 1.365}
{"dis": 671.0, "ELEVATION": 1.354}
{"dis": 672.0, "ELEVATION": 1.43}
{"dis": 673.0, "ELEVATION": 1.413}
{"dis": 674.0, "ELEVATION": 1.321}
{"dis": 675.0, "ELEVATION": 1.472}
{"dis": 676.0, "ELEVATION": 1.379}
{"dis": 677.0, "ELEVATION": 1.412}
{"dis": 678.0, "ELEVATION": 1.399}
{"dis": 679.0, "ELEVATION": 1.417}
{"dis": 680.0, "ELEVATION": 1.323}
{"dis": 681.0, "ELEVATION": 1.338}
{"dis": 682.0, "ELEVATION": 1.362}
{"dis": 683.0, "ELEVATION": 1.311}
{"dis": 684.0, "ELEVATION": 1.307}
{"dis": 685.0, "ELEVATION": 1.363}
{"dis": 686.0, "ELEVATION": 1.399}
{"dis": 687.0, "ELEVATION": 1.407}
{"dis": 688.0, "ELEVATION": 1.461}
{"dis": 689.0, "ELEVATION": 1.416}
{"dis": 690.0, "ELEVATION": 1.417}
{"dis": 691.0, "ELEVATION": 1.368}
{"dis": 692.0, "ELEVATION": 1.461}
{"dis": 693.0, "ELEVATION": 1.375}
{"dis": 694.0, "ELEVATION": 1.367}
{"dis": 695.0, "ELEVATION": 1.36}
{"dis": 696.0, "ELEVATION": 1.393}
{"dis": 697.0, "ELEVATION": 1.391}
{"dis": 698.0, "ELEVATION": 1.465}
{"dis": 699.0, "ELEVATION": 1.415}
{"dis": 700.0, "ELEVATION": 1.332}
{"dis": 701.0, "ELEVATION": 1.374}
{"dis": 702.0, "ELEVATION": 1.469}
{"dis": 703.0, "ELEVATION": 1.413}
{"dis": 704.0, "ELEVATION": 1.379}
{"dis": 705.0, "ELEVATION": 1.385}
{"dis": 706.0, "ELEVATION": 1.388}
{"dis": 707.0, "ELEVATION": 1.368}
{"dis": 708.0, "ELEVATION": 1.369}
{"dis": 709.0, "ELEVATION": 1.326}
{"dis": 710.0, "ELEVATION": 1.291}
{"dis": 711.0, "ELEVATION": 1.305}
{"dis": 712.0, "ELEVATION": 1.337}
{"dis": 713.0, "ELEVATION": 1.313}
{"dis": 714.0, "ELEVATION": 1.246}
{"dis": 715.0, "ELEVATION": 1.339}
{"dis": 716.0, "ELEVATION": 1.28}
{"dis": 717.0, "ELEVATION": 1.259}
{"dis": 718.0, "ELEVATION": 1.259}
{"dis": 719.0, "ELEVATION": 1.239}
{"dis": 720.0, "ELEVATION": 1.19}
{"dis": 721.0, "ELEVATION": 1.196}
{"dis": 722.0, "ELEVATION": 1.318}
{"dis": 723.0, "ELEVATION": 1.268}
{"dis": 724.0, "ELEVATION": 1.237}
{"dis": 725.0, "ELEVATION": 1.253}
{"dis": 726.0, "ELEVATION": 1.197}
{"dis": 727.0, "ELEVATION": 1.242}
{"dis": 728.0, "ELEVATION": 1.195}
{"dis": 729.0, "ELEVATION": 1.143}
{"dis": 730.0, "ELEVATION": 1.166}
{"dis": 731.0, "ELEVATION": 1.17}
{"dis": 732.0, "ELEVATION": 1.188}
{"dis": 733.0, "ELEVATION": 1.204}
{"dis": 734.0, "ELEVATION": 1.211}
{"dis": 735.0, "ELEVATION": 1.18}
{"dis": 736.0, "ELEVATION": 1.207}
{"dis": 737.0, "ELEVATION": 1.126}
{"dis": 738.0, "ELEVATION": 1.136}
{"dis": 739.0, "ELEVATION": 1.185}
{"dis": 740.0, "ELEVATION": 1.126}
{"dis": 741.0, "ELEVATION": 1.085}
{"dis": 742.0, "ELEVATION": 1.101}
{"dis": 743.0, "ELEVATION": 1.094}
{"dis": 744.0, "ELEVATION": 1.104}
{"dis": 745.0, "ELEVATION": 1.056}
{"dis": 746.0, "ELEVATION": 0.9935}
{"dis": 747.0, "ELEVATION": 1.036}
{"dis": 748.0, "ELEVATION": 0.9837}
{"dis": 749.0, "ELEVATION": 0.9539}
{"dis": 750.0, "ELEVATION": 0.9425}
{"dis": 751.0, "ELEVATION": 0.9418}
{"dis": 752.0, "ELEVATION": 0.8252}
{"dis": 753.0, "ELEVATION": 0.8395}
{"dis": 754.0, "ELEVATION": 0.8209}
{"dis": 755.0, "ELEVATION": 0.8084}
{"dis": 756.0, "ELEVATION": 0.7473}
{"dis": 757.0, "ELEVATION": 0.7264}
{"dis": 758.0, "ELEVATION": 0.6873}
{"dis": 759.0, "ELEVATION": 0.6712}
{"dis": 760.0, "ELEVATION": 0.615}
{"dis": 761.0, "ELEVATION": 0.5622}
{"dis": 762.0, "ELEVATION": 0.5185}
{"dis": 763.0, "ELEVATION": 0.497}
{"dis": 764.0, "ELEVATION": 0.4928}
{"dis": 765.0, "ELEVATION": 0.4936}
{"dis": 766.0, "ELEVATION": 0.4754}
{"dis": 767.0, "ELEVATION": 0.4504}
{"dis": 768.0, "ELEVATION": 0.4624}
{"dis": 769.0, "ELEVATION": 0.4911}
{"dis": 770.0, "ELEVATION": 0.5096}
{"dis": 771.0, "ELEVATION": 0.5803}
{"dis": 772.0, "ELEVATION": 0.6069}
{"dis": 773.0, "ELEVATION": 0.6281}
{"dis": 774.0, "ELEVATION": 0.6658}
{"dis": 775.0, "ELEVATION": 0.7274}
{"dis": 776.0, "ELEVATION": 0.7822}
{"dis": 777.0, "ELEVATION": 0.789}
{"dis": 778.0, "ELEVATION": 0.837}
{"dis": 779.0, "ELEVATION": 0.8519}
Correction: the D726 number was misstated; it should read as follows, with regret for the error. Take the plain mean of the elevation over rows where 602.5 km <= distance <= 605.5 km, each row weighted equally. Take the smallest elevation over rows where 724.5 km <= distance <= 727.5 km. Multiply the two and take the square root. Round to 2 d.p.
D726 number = 1.44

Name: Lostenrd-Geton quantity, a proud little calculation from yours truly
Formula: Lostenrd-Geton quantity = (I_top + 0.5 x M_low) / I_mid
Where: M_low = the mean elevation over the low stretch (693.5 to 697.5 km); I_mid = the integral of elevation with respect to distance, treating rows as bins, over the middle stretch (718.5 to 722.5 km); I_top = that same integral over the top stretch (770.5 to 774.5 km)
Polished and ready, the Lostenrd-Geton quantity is 0.64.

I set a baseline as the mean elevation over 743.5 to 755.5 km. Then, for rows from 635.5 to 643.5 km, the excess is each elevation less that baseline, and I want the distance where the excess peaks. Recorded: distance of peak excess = 636.0 km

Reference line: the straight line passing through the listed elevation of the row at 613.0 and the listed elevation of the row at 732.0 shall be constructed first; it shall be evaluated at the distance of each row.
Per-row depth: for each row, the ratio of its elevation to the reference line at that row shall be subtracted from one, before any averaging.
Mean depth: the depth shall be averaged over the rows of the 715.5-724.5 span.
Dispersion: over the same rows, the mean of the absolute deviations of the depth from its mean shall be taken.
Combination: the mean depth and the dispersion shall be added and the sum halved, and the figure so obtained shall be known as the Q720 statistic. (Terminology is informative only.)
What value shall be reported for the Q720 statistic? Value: 0.006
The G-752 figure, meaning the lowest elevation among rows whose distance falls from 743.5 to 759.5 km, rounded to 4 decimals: 0.6712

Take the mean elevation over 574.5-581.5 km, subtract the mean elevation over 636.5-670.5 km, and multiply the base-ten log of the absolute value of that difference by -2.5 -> 1.7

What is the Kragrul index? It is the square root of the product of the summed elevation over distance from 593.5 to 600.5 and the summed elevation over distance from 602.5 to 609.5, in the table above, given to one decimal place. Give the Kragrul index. 12.4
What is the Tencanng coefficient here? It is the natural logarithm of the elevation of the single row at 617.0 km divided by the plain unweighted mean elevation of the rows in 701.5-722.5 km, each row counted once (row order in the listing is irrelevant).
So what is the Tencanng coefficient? 0.20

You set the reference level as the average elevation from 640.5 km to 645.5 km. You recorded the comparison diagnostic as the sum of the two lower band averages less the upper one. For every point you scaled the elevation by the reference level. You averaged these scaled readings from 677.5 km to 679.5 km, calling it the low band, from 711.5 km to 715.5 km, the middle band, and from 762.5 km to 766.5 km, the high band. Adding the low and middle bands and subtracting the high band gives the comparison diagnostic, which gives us 1.5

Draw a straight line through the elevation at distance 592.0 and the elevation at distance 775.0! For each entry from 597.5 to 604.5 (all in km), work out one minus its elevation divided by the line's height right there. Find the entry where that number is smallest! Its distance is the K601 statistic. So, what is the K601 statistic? 599.0 km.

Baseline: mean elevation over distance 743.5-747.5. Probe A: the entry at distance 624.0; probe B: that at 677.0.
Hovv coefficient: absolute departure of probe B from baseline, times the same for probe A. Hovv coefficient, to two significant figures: 0.20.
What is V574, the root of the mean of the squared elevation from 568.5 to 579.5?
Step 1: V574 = 1.77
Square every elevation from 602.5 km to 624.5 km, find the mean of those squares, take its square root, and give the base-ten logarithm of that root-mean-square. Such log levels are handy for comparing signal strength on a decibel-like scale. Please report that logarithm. 0.22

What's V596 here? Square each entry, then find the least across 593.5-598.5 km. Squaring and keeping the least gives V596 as 3.0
